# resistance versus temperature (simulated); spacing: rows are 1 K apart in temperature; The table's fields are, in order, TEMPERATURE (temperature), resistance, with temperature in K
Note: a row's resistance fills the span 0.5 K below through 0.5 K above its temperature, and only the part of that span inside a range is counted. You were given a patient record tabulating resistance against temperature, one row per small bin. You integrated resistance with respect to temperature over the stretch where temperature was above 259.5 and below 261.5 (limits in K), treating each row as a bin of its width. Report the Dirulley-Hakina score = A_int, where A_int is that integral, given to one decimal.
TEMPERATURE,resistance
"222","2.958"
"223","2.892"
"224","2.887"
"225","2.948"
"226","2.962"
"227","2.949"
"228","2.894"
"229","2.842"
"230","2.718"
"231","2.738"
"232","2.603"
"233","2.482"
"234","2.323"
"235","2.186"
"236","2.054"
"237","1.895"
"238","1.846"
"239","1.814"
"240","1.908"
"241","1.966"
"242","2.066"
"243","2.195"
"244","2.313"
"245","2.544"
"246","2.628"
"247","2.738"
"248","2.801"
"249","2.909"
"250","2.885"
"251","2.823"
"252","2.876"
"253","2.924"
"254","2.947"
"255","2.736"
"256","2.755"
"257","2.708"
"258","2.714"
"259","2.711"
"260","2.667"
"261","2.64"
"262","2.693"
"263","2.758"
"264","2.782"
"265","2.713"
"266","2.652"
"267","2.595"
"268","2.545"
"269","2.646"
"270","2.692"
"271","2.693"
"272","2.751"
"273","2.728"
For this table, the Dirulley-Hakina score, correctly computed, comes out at 5.3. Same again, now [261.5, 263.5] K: 5.5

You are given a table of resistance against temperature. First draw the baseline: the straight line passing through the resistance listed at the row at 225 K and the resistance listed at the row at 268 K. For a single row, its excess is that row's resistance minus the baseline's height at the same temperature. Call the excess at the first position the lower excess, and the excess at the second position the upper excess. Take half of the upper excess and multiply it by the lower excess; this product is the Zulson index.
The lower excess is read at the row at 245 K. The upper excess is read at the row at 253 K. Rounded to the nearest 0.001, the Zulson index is -0.026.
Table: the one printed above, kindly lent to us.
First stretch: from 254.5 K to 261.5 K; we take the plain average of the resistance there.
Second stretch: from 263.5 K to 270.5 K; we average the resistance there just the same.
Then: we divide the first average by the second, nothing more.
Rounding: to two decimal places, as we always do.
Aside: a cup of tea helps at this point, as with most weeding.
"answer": 1.02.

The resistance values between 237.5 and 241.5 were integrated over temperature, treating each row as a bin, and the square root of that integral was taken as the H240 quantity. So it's 2.74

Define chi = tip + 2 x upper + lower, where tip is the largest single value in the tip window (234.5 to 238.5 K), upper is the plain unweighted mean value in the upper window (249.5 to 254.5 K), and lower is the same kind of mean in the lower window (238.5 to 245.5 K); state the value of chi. 10.1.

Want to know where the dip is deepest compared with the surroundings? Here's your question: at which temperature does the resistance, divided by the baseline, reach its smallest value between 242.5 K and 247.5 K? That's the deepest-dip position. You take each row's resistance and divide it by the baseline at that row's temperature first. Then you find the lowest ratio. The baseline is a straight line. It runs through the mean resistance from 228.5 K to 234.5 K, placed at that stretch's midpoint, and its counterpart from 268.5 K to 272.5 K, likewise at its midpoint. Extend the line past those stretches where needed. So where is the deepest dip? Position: 243 K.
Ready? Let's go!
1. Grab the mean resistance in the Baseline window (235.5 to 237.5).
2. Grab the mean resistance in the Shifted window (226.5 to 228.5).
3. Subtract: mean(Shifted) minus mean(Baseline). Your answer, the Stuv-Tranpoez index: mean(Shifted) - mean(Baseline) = 0.95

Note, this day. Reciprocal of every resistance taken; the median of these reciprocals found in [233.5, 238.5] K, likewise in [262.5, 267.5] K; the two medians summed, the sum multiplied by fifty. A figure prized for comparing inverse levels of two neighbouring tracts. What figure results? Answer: 42.8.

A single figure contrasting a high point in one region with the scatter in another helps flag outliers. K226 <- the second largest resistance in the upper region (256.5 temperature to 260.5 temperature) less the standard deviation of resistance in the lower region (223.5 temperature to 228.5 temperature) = 2.68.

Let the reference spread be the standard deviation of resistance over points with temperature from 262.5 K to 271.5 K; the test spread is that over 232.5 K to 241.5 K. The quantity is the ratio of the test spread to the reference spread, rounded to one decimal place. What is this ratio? 3.1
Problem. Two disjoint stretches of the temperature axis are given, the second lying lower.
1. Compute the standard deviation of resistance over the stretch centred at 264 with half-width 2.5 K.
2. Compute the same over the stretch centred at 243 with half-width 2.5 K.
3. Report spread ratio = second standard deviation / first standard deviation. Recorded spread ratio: 4.4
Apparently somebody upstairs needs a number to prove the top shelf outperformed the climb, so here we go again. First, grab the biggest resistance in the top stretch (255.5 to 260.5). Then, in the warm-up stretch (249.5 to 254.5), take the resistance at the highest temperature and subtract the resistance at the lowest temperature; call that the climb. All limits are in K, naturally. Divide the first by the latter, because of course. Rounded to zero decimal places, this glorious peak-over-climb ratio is 44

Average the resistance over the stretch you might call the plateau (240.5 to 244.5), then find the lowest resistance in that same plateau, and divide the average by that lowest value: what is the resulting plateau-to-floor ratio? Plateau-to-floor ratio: 1.09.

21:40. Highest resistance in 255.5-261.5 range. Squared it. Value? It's 7.6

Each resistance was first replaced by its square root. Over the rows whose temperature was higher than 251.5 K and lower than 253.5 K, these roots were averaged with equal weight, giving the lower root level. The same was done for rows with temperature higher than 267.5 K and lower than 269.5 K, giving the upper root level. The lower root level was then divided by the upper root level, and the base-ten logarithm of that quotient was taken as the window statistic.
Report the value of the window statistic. 0.024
